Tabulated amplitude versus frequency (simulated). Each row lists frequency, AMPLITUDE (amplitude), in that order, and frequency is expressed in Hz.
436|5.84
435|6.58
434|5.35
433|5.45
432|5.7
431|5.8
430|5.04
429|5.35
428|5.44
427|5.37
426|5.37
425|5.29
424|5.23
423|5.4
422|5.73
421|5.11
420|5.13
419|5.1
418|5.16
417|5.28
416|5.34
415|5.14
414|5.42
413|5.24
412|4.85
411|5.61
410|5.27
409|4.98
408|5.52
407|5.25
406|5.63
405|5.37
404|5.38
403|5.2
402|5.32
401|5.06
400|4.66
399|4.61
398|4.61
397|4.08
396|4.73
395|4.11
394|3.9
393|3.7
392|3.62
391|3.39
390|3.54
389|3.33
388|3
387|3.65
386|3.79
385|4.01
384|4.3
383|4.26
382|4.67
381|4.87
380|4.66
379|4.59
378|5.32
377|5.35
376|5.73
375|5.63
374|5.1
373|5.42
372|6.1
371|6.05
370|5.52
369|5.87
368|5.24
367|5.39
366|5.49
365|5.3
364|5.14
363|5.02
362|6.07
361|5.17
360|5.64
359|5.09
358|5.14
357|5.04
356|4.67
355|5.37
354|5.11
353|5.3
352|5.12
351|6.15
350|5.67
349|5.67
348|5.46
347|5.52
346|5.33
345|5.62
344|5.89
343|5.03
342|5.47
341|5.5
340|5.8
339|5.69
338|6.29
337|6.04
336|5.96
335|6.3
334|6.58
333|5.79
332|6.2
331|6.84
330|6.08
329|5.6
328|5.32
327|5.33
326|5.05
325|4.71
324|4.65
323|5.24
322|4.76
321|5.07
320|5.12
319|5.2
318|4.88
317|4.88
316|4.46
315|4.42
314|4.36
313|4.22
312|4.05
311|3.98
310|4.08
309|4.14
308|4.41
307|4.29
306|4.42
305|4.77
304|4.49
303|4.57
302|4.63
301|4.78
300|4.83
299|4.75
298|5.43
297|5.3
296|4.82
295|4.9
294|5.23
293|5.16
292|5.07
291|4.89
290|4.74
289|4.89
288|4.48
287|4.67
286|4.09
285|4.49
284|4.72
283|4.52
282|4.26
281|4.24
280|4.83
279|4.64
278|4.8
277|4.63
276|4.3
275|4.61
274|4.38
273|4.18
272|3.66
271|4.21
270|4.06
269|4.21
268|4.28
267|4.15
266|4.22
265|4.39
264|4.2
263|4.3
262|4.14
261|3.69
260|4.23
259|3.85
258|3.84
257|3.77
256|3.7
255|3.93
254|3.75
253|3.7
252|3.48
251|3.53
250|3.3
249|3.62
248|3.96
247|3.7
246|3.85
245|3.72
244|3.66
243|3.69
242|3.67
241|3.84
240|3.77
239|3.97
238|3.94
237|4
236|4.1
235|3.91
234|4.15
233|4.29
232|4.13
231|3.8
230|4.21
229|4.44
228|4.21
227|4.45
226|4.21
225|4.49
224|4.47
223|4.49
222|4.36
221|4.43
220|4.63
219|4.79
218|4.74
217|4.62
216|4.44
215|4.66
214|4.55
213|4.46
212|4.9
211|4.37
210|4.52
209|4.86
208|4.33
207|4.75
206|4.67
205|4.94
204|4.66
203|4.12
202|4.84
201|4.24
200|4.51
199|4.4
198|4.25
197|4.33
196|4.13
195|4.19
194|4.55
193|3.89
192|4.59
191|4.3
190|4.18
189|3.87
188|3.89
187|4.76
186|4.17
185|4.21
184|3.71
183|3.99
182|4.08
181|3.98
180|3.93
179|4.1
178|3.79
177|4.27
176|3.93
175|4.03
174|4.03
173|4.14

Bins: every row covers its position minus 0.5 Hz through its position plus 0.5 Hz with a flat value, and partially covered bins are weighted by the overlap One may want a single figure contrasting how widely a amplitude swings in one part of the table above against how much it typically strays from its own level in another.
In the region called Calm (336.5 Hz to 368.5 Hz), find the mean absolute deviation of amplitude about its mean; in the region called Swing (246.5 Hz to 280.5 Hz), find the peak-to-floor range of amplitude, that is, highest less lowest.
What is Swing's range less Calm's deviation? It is 1.2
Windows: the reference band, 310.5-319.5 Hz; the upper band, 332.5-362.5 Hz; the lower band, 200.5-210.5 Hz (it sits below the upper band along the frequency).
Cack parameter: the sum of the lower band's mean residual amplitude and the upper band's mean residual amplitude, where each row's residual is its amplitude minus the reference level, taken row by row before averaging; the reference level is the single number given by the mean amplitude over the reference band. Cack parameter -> 1.2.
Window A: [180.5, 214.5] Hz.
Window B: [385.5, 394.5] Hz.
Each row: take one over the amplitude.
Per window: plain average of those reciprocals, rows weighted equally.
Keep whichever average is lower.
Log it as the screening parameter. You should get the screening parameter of 0.231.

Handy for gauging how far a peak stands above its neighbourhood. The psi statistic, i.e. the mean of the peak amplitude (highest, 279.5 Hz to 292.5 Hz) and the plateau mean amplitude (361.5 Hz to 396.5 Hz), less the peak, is -0.2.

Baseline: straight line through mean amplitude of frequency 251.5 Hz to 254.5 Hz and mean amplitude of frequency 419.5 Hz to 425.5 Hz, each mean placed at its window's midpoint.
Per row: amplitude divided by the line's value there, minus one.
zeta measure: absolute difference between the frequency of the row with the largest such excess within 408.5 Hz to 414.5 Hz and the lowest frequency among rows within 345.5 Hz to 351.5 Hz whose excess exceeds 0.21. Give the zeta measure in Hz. 62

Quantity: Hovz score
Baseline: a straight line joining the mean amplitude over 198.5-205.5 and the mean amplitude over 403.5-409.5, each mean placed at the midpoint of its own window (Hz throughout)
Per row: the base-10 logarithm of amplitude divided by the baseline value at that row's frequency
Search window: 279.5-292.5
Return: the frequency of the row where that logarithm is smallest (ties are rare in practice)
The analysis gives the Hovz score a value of 286 Hz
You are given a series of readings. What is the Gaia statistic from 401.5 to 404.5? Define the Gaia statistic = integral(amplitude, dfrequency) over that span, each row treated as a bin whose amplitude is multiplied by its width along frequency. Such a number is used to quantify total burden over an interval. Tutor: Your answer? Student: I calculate 15.9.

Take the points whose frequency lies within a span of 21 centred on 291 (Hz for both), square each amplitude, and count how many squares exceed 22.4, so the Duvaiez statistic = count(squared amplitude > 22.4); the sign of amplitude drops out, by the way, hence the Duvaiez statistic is 13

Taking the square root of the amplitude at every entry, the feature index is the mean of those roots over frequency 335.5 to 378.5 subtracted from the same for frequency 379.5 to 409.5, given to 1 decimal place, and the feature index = -0.2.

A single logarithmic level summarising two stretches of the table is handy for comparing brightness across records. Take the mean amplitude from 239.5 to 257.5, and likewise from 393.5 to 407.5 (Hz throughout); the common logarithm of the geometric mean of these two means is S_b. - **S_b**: 0.63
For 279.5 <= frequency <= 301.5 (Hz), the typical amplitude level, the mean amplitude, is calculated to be 4.78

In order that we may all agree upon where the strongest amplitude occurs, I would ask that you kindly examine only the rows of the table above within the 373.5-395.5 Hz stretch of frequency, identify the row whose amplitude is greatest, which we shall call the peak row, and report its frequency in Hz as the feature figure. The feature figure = 376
